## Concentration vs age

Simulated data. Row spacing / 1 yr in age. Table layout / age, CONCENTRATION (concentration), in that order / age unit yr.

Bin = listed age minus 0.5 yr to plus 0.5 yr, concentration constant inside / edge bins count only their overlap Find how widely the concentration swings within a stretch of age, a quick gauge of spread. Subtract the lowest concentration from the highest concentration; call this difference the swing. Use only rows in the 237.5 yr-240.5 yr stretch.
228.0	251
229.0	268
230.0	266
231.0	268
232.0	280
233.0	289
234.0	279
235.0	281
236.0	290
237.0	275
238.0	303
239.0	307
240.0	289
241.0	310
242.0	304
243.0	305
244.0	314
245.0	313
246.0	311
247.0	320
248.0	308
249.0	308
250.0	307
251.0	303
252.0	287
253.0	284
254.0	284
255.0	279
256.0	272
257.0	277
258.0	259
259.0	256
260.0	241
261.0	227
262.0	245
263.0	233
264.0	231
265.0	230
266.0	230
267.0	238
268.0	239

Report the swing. 18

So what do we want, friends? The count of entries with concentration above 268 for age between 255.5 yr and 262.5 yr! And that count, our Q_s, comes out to 2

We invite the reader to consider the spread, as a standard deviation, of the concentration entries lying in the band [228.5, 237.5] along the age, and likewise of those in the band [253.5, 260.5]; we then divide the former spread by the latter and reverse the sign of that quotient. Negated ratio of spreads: -0.6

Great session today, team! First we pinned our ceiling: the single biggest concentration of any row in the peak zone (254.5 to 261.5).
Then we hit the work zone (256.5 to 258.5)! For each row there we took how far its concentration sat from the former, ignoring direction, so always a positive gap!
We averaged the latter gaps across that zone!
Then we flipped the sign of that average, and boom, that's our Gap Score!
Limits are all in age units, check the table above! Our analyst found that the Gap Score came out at -11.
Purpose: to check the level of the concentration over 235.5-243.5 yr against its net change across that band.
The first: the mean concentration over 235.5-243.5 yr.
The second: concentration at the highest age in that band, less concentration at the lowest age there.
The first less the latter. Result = 283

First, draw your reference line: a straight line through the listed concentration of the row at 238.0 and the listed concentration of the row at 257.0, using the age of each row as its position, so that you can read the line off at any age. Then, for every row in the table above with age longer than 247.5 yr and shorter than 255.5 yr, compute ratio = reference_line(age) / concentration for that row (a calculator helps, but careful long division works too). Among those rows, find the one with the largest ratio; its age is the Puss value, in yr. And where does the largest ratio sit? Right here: 255.0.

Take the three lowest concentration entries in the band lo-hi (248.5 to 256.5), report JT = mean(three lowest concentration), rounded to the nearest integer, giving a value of 278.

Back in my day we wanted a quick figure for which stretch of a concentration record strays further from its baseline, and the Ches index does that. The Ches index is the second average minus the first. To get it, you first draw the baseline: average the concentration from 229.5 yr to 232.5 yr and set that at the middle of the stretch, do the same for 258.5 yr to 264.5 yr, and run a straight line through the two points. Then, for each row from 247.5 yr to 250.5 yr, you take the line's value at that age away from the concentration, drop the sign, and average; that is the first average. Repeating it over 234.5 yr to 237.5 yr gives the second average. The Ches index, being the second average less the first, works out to -40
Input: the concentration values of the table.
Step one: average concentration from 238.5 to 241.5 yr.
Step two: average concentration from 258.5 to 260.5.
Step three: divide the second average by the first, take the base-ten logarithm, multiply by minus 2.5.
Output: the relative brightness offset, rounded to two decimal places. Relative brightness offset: 0.21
